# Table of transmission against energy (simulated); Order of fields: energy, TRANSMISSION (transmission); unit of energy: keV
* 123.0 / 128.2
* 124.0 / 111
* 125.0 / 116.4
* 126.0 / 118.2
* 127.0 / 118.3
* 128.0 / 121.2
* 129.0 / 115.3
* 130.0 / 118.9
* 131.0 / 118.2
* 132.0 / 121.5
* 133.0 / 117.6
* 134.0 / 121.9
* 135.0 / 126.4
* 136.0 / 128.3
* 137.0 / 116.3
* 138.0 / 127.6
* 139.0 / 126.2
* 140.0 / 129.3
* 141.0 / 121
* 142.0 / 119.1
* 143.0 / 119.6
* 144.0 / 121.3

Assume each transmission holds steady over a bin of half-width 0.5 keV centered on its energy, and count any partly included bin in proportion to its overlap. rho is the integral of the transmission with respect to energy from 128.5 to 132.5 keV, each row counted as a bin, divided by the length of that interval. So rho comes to 118.5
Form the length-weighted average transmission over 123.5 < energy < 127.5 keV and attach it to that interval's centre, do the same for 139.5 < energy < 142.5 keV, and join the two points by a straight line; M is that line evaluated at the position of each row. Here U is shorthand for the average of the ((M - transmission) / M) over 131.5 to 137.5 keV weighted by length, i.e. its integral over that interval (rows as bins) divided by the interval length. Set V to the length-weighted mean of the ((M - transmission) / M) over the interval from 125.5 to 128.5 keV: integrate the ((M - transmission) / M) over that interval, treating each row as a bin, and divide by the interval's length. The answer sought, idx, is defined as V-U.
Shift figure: -0.01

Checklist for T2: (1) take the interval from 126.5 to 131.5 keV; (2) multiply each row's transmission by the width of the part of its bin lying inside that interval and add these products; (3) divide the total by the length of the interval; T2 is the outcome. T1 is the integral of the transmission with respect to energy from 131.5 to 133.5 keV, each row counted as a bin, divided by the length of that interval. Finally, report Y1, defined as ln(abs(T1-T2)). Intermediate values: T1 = 120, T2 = 118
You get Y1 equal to 0.2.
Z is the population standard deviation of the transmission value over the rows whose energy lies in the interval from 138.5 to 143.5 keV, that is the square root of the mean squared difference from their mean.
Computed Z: 4.0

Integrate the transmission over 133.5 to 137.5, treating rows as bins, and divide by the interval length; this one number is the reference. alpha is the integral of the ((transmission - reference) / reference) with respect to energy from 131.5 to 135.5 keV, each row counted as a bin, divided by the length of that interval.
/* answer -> -0.011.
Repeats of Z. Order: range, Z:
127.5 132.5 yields 2.3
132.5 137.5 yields 4.7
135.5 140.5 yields 4.7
